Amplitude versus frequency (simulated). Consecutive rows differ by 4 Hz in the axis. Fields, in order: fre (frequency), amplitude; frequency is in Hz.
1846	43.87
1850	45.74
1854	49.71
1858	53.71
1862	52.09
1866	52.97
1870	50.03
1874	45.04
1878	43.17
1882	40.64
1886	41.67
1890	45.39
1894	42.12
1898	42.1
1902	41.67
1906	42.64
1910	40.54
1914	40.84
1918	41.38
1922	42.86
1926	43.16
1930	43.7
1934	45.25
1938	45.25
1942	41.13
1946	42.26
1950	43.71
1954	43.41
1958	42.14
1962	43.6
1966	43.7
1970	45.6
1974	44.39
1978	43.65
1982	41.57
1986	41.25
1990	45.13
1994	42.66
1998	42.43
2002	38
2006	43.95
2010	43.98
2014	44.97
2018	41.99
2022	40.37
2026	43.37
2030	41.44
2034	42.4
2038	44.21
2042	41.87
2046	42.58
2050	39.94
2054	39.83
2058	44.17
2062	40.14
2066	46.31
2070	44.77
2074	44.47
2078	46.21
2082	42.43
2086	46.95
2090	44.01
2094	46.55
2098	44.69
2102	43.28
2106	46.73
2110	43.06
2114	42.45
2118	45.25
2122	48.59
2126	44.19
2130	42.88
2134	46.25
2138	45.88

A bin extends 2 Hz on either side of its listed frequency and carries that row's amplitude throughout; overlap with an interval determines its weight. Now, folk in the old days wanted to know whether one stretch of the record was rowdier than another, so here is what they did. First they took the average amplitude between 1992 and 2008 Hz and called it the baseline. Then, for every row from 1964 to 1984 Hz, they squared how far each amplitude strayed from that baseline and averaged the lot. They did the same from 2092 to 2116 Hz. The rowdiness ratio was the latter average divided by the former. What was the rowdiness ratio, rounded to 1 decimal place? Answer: 1.7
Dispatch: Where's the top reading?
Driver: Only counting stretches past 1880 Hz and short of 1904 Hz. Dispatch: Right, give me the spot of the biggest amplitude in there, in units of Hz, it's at 1890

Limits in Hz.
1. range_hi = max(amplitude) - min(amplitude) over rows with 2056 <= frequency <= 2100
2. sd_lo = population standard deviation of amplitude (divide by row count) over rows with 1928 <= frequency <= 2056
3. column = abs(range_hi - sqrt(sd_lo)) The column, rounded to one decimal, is 5.5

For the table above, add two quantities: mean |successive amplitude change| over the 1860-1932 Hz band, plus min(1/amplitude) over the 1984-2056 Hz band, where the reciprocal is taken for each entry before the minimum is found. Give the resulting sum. 1.66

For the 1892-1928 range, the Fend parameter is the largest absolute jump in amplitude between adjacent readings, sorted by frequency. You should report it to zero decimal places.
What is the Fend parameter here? 2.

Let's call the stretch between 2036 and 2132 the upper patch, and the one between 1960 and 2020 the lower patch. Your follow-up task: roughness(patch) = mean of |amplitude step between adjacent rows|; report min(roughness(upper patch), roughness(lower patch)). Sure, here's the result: 2.0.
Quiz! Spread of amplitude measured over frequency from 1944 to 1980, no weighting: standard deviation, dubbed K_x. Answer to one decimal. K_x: 1.0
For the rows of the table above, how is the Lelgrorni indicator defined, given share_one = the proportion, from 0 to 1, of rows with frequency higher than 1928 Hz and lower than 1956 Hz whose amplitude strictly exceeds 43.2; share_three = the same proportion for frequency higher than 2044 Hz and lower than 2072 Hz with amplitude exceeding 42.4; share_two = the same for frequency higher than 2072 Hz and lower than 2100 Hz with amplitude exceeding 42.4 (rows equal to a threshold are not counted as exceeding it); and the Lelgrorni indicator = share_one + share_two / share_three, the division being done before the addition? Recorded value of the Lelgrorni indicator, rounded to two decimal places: 2.46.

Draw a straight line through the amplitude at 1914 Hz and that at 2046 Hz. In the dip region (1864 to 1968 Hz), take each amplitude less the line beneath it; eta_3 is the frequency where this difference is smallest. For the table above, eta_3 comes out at 1910 Hz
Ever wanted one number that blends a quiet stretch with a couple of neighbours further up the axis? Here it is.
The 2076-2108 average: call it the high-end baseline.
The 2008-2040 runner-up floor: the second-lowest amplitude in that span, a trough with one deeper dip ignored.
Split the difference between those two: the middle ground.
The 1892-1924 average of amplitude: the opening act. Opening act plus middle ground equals 85.0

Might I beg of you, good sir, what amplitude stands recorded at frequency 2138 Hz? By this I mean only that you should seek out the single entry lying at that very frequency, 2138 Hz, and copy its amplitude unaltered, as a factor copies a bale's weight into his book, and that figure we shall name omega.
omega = 45.88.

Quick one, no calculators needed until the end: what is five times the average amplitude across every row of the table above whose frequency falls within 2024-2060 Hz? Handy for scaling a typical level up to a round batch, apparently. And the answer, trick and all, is 211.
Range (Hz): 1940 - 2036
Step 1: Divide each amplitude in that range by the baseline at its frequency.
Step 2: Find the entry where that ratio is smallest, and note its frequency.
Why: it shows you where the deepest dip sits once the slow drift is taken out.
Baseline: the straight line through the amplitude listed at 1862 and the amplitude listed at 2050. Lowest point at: 1942 Hz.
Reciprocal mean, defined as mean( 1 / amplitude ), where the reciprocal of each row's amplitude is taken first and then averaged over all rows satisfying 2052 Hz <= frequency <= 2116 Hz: 0.0227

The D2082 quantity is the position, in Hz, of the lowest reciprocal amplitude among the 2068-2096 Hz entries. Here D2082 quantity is 2086 Hz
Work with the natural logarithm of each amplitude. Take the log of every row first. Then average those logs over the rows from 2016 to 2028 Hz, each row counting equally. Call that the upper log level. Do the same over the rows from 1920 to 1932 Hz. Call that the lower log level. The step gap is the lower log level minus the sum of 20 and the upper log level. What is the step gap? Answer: -20.0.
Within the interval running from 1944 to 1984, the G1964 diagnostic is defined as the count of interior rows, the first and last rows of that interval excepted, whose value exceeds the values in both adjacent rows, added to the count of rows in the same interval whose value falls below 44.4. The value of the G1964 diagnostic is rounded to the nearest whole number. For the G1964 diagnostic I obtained 11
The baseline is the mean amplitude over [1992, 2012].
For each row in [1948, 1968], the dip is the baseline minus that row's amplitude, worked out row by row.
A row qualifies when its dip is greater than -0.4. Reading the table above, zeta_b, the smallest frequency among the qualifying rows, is 1958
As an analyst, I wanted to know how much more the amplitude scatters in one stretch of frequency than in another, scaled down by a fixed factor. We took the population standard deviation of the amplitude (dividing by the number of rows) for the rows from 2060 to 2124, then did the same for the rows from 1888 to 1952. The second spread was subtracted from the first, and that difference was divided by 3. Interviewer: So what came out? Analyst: 0.19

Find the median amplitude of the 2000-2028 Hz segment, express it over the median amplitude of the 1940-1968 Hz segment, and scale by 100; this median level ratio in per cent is 100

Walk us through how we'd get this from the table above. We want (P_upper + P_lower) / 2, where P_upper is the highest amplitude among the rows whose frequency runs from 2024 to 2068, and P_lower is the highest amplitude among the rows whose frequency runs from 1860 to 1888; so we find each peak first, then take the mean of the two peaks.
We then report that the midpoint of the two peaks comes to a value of 49.6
